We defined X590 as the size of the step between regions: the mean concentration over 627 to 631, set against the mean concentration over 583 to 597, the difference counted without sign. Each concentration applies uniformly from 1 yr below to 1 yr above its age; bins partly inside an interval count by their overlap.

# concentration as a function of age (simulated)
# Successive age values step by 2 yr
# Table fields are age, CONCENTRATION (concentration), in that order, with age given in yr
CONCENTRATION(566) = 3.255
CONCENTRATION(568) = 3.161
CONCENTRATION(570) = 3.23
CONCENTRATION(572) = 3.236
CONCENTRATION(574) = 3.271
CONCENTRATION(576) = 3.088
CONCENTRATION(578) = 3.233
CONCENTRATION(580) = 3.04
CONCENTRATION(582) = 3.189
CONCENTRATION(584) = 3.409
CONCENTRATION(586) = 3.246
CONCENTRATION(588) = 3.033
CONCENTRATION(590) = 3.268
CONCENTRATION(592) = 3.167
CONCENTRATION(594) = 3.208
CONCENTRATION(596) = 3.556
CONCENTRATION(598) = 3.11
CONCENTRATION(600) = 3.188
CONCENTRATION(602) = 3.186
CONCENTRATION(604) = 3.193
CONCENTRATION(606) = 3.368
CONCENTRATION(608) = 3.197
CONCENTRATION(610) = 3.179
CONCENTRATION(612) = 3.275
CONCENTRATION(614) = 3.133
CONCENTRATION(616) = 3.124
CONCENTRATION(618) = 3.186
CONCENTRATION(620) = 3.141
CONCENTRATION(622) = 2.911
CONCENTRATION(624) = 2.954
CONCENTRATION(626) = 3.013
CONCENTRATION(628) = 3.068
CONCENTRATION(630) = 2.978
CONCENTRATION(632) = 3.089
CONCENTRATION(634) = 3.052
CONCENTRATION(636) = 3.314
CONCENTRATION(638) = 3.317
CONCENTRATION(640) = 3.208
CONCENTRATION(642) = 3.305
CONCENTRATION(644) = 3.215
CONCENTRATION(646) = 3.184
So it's 0.25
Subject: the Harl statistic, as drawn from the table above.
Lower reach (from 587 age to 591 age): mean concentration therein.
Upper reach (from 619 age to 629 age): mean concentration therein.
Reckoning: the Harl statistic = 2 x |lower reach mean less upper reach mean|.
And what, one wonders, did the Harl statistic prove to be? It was 0.27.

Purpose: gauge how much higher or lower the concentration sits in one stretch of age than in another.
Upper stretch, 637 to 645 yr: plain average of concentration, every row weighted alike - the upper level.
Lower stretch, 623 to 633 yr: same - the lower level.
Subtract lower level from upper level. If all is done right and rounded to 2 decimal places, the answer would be 0.24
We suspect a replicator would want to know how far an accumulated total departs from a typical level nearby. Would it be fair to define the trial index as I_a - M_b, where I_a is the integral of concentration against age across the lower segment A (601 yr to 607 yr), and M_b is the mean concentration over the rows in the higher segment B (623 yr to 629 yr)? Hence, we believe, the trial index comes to 16.5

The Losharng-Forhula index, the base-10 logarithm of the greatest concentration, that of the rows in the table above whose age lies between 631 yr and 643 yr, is 0.521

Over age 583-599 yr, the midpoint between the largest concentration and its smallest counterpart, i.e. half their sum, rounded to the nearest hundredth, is 3.29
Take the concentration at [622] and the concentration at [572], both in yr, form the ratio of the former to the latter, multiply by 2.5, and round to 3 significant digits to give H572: 2.25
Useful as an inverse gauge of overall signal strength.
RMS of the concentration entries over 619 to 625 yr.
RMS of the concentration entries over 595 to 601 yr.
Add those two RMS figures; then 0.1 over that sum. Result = 0.0159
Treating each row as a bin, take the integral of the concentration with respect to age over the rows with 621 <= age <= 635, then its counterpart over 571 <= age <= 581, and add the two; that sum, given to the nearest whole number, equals 74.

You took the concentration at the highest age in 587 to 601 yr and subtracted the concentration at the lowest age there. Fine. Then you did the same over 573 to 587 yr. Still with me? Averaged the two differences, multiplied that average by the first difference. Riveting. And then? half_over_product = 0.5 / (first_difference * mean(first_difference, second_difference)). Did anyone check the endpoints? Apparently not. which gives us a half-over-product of 50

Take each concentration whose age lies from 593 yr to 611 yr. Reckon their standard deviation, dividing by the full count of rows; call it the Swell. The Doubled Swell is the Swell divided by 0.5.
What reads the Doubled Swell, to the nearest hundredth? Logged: 0.26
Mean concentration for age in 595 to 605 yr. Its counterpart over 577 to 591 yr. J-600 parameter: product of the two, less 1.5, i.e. 8.90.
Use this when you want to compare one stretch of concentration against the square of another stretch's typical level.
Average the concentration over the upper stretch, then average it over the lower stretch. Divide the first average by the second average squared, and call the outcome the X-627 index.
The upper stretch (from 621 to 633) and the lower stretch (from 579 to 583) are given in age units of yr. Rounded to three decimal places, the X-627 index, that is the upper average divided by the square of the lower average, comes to 0.309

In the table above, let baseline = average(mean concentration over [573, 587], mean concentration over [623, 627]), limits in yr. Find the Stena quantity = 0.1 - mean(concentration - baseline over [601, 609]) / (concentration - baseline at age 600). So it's -1.4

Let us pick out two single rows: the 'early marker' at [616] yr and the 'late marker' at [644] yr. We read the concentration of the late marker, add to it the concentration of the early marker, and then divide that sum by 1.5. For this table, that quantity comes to 4.23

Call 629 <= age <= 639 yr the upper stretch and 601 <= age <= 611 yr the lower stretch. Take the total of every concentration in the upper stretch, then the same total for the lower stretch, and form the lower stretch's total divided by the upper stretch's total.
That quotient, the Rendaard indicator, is 1.02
